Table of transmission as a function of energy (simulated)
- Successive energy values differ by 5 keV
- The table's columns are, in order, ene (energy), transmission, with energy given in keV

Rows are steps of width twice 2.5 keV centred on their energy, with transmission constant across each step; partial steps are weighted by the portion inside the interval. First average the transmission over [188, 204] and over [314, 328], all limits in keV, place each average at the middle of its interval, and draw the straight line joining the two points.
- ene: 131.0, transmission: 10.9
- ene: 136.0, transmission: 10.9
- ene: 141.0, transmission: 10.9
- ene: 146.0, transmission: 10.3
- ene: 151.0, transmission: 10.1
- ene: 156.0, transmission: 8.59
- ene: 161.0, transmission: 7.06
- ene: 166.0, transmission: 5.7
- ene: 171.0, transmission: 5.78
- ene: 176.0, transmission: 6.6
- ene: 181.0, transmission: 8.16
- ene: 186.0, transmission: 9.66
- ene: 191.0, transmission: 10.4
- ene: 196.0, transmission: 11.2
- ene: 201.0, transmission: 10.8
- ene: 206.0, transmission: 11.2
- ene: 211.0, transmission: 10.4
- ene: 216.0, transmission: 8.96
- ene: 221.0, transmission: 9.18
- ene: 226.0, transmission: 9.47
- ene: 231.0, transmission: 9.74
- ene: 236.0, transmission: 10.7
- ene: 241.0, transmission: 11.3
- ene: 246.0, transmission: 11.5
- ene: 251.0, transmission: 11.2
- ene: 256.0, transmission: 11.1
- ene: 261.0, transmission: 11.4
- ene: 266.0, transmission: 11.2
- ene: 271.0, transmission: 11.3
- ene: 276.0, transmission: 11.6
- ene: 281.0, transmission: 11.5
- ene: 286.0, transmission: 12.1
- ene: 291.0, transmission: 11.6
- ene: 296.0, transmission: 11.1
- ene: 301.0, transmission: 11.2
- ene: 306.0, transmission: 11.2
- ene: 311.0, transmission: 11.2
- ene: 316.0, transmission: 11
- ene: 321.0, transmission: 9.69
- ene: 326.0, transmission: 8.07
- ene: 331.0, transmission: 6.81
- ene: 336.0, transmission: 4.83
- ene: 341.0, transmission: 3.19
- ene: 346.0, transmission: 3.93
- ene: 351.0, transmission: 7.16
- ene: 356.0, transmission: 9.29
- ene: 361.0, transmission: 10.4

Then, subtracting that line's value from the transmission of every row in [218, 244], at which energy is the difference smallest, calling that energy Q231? 221.0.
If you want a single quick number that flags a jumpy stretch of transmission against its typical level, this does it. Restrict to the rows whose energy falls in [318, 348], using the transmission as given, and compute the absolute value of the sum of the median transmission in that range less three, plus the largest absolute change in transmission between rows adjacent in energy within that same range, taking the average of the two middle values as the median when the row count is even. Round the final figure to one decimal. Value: 4.8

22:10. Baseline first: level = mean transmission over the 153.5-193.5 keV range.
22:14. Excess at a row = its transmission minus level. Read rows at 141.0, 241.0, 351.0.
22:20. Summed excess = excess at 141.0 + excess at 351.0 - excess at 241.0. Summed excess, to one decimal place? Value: -1.0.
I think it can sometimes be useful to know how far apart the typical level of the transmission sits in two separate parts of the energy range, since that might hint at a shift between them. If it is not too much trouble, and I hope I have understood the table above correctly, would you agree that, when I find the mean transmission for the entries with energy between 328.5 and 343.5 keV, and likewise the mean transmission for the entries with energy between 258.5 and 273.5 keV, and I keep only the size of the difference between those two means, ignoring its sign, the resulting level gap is 6.4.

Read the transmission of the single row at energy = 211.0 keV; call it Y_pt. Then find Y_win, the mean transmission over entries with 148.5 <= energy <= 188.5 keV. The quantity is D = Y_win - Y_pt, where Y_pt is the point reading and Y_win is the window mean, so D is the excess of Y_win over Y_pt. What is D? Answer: -2.7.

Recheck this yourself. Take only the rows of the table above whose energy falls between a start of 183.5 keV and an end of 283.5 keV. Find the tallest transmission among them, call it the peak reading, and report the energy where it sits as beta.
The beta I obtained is 276.0 keV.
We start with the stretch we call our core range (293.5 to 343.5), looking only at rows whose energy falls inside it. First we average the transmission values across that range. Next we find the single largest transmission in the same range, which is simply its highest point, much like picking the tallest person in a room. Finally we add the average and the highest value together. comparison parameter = 20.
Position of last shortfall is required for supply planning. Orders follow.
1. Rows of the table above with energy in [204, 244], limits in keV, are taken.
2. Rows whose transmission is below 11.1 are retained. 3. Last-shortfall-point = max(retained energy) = 236.0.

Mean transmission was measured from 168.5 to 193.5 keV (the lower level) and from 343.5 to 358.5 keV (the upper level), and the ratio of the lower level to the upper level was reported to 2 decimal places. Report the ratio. 1.20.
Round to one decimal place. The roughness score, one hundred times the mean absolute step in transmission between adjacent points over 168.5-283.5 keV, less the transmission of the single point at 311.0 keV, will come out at 45.2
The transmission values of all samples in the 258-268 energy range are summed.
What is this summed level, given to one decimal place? 22.6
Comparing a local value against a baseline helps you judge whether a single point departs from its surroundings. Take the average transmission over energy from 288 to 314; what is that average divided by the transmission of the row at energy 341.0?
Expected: 3.5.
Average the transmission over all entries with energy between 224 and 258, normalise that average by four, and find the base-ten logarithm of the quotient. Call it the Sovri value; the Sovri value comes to 0.43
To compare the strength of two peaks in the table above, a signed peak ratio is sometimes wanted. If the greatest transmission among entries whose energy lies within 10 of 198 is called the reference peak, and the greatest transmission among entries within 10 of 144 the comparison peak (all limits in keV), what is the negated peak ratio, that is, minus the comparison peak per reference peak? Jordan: -1.0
